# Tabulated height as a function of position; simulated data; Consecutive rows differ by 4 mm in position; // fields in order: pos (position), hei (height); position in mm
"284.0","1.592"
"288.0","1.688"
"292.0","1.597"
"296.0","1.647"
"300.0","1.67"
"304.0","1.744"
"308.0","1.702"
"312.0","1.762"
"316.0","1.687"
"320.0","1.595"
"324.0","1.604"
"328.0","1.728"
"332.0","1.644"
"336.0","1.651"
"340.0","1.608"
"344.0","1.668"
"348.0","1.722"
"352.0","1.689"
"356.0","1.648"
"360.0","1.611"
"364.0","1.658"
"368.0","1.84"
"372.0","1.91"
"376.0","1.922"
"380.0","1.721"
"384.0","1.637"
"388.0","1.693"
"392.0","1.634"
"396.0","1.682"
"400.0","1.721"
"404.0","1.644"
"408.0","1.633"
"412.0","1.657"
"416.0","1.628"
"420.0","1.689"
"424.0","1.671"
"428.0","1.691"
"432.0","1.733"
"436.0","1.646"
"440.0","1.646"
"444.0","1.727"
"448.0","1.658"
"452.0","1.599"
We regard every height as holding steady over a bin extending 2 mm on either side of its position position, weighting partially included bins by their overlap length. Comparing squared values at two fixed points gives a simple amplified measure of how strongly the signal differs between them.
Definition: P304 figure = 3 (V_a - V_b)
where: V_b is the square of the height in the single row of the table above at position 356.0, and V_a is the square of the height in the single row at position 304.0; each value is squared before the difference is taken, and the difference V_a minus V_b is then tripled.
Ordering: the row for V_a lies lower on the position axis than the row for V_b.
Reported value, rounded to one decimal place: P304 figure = 1.0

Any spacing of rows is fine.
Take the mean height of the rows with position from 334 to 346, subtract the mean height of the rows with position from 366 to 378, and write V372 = -0.25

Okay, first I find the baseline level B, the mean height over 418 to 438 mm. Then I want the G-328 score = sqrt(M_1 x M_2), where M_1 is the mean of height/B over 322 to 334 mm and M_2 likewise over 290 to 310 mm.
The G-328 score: 0.99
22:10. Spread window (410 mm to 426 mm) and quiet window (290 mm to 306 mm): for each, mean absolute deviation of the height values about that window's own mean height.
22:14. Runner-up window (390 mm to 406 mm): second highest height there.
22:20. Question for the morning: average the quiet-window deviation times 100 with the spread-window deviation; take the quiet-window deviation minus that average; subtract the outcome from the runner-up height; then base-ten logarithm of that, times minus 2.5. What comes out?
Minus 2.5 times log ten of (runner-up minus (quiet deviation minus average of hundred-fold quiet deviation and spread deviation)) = -1.44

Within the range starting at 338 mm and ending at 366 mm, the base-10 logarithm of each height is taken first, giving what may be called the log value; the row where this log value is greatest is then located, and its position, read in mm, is 348.0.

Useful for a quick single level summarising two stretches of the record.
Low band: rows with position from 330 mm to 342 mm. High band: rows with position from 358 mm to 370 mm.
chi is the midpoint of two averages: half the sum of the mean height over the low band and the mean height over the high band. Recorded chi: 1.67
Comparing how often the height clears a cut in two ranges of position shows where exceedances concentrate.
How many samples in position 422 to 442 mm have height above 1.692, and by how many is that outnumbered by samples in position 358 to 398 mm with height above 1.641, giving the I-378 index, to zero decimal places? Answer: 6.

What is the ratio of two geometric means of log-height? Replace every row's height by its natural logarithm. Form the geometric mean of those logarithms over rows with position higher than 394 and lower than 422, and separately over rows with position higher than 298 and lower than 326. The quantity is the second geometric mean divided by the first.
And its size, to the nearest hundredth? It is 1.02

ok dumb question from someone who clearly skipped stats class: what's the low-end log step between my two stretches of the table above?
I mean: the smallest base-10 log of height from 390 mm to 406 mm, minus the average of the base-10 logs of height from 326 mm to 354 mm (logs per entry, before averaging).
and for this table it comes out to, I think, -0.0101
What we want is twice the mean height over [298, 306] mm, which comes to 3.41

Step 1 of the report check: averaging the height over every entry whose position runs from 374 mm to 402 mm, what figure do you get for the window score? 1.72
